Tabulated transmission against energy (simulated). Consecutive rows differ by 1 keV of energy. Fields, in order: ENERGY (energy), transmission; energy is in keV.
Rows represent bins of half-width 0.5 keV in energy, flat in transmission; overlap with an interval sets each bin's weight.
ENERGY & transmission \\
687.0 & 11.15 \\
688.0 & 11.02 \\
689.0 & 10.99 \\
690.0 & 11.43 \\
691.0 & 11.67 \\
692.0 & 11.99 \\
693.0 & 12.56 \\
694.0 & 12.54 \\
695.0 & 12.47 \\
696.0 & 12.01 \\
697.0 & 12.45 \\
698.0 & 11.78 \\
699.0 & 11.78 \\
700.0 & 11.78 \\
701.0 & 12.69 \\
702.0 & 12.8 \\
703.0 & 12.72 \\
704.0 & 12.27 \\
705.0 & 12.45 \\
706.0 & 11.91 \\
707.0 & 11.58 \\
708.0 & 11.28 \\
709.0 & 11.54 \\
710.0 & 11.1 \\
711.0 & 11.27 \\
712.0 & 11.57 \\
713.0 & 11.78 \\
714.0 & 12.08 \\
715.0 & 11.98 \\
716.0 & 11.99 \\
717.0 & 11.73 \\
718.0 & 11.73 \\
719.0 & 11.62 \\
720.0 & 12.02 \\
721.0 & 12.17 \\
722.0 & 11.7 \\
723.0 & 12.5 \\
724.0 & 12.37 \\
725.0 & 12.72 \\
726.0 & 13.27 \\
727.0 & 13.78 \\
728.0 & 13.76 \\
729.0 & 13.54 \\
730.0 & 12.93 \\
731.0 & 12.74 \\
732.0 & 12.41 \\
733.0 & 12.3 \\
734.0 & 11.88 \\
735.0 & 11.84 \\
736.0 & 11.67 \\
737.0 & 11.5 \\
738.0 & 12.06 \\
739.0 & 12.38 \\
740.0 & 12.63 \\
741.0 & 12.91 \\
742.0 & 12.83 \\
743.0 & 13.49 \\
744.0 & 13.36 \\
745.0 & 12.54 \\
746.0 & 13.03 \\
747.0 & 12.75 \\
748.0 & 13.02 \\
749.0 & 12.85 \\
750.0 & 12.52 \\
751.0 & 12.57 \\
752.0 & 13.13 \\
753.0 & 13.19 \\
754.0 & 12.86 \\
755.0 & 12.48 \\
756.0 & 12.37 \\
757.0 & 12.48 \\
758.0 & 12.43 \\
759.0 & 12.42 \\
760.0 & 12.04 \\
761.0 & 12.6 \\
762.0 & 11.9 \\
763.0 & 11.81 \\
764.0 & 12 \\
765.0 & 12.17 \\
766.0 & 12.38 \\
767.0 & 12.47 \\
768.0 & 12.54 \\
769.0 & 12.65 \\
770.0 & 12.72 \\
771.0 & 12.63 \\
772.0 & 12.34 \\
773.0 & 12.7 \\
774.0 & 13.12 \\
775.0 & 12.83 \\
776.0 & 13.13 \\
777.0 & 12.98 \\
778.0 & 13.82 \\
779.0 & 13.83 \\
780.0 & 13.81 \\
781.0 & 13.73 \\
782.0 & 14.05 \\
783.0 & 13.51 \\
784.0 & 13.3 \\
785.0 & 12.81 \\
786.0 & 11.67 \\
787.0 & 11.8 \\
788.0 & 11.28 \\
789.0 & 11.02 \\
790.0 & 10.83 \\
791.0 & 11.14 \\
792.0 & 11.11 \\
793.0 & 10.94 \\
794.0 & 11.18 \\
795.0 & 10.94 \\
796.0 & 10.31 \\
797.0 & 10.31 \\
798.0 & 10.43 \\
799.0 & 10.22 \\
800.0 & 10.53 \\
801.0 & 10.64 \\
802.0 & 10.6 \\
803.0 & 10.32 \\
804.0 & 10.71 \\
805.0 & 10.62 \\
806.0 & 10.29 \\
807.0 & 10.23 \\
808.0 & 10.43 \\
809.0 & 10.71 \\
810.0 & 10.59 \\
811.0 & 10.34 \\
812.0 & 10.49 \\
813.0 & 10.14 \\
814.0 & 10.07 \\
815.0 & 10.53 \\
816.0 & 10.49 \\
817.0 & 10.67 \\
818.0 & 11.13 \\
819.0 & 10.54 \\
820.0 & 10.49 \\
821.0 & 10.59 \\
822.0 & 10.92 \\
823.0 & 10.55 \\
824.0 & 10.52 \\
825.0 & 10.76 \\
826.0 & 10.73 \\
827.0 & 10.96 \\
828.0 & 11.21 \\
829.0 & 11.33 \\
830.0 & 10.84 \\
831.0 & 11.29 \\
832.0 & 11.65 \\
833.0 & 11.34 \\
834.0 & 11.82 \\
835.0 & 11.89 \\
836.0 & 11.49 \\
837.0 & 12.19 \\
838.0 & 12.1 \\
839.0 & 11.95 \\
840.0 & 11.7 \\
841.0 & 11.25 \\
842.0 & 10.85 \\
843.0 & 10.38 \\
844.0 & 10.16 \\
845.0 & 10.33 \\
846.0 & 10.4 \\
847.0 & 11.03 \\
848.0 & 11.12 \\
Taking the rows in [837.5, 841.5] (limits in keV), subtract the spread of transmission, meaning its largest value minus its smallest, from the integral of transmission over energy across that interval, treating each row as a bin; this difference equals 46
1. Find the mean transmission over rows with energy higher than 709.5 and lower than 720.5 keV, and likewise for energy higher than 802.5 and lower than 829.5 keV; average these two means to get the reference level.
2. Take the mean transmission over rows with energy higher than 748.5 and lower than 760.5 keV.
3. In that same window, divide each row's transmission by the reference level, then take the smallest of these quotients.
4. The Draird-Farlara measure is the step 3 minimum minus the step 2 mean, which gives -11.5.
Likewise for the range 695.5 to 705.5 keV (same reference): -11.2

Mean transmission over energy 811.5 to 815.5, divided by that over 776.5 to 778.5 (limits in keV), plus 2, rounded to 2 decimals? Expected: 2.77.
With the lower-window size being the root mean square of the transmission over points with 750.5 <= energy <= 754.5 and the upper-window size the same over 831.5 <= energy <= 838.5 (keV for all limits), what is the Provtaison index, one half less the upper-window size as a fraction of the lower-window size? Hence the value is -0.41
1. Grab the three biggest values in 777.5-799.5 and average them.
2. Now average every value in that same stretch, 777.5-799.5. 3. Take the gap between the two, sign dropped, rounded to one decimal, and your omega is 2.0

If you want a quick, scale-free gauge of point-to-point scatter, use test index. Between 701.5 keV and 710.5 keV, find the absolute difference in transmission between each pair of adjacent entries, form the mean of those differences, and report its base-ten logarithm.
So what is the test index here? -0.491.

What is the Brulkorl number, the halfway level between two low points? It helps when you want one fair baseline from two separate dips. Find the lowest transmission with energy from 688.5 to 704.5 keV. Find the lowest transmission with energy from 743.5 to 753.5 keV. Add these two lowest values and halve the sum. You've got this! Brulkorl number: 11.8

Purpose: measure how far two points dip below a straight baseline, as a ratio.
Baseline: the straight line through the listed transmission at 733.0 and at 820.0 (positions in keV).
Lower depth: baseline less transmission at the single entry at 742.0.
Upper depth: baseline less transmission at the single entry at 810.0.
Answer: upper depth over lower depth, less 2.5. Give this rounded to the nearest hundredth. -2.65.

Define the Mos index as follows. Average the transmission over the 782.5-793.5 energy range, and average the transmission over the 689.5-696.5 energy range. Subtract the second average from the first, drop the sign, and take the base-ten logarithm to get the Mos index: -0.48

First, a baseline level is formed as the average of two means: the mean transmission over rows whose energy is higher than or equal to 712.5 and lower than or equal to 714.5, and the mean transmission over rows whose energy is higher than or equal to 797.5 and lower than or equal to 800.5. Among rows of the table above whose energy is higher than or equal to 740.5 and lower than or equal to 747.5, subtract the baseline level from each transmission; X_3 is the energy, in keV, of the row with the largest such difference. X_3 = 743.0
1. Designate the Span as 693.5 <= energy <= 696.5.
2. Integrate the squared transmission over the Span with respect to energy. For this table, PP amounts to 457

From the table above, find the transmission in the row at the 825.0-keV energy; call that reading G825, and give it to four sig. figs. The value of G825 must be 10.76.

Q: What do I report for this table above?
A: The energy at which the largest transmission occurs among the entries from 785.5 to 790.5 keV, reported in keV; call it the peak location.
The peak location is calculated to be 787.0 keV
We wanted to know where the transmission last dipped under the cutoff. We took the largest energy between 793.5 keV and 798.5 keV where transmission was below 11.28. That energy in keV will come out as 798.0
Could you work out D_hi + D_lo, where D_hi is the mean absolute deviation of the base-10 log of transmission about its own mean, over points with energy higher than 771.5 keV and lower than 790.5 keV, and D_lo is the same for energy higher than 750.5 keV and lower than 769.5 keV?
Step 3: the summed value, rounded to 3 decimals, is 0.038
